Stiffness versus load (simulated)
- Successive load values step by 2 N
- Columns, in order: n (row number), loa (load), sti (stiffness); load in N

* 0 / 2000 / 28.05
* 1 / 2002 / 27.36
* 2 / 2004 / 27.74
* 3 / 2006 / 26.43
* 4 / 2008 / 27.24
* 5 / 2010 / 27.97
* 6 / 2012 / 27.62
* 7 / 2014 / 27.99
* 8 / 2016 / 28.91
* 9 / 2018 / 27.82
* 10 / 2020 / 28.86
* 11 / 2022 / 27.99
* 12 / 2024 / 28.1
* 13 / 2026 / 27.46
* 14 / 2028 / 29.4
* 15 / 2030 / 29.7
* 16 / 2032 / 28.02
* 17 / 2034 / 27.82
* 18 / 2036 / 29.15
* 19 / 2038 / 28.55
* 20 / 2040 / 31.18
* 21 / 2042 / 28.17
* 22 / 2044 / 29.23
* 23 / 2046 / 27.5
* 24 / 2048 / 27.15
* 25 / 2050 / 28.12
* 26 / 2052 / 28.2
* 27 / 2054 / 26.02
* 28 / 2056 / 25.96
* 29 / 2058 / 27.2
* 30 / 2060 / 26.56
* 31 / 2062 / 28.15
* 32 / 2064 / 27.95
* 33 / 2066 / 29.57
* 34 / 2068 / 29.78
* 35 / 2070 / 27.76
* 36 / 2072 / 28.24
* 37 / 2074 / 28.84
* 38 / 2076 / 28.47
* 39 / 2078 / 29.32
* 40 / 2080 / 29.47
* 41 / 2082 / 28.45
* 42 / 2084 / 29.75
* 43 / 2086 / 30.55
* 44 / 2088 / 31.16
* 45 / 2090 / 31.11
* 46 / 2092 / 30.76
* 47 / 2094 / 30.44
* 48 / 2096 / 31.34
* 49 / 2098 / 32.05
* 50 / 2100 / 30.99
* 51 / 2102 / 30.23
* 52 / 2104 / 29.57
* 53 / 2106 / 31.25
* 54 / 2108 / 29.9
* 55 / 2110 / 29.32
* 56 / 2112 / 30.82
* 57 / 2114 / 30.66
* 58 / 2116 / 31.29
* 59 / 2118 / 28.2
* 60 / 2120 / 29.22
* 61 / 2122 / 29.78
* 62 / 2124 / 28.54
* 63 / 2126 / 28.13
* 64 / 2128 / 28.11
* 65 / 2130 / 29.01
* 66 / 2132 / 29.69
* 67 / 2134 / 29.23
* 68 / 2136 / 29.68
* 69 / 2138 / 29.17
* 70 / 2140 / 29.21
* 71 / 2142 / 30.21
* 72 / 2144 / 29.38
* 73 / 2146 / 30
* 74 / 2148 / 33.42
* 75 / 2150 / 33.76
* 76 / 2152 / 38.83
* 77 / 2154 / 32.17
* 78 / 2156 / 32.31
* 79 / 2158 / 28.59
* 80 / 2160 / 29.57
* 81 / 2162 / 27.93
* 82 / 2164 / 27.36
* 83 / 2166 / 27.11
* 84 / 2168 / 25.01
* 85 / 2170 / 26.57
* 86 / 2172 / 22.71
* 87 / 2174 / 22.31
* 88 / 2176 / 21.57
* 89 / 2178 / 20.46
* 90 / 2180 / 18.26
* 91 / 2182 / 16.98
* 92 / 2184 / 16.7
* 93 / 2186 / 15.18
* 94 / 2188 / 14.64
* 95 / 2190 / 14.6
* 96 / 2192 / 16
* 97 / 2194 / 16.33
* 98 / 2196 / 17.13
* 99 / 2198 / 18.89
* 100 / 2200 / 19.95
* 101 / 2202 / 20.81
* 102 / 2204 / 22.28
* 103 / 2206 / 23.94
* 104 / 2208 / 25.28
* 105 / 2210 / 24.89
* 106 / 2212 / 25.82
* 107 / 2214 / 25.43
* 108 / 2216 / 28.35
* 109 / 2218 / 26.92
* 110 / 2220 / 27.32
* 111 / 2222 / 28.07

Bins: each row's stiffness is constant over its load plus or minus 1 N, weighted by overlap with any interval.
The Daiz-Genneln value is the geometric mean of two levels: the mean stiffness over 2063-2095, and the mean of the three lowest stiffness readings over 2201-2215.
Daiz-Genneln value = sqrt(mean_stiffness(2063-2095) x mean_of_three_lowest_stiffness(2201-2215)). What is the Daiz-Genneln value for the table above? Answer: 25.7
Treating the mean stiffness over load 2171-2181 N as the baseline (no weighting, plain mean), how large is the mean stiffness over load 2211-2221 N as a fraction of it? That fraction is 1.27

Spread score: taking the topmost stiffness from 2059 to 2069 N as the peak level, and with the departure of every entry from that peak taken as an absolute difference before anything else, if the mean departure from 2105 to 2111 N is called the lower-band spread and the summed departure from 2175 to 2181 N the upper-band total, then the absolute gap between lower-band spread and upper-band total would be 28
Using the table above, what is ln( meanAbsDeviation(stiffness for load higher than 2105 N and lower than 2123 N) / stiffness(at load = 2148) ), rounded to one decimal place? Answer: -3.7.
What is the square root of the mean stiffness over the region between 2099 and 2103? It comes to 5.53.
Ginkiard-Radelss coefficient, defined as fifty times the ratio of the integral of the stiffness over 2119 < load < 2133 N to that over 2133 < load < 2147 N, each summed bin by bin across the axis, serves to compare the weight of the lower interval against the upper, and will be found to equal 49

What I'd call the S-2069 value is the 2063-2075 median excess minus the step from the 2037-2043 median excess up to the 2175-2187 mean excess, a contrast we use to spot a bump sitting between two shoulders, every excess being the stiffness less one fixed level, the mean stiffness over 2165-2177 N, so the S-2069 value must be 15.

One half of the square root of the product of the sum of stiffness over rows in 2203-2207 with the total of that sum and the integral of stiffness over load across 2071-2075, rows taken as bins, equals 43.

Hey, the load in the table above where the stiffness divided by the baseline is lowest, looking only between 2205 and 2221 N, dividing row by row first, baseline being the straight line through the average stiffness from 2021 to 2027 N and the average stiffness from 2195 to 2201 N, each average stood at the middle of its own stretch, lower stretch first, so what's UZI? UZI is 2206 N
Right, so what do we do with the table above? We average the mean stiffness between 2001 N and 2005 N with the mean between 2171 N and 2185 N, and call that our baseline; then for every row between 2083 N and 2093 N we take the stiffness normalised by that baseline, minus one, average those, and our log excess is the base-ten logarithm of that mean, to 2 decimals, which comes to -0.53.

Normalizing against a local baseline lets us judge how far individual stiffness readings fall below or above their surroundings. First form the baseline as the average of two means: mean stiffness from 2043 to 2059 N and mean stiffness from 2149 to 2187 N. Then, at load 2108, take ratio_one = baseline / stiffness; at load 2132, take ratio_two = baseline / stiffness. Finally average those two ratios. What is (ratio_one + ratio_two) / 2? 0.89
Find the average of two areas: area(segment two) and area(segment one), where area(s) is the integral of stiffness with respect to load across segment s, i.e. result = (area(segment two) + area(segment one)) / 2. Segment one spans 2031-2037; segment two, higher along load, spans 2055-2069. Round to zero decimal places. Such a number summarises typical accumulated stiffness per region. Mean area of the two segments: 280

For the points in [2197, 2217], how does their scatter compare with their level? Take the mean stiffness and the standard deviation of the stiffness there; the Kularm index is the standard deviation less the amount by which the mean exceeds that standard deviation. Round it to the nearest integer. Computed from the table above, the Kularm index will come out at -18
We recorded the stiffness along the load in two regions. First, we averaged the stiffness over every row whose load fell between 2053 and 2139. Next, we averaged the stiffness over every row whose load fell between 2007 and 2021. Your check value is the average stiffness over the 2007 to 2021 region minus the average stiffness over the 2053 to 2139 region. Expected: -1.3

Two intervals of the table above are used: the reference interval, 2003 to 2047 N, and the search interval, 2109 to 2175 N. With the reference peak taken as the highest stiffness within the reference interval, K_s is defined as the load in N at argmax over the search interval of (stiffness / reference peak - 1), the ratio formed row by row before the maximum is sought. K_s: 2152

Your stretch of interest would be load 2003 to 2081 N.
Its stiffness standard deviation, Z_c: 1.1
